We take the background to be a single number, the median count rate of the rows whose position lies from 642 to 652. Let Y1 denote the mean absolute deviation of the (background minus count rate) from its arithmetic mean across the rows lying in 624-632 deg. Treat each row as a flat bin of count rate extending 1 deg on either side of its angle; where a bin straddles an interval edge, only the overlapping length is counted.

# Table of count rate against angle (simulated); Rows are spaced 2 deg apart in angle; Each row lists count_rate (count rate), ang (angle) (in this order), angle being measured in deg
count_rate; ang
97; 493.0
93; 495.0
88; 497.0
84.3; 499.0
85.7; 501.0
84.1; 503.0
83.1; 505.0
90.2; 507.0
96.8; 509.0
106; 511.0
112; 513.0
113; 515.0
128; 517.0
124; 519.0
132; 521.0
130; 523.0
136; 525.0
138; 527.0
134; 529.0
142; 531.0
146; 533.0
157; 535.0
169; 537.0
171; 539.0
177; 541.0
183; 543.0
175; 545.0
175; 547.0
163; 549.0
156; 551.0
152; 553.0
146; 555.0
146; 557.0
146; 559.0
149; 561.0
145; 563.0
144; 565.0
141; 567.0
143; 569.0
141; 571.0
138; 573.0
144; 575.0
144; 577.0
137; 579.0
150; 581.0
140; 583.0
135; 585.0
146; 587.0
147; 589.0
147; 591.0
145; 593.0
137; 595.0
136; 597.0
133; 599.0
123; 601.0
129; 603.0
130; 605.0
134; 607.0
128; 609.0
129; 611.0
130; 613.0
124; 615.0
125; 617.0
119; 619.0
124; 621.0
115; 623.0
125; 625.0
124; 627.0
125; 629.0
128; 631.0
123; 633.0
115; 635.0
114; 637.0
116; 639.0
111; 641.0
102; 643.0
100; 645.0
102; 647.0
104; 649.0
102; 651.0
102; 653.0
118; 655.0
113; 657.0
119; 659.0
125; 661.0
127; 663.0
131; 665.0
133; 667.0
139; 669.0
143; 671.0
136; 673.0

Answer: 1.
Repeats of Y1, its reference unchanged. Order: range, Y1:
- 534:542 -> 6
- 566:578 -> 2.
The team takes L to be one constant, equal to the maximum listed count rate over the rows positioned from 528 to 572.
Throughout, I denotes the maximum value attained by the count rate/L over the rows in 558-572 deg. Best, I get 0.81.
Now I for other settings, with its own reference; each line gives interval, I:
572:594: 0.82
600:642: 0.73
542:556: 1.00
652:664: 0.69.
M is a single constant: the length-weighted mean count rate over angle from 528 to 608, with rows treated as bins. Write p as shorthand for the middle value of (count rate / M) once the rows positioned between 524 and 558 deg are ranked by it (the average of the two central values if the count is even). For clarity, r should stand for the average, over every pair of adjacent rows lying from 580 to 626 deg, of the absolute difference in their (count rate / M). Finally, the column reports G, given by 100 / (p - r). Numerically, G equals 98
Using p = 1.06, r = 0.033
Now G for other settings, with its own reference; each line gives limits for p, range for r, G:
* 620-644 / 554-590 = 128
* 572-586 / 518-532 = 109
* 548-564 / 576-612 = 104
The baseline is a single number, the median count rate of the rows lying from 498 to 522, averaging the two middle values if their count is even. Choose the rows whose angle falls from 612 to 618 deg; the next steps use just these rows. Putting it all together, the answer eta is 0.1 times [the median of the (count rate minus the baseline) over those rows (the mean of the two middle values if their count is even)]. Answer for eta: 2.4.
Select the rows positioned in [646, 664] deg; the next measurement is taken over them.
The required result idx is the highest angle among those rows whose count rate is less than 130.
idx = 663.0 deg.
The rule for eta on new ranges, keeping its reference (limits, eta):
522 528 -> 3.5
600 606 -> 2.8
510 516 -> 1.1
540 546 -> 7.6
